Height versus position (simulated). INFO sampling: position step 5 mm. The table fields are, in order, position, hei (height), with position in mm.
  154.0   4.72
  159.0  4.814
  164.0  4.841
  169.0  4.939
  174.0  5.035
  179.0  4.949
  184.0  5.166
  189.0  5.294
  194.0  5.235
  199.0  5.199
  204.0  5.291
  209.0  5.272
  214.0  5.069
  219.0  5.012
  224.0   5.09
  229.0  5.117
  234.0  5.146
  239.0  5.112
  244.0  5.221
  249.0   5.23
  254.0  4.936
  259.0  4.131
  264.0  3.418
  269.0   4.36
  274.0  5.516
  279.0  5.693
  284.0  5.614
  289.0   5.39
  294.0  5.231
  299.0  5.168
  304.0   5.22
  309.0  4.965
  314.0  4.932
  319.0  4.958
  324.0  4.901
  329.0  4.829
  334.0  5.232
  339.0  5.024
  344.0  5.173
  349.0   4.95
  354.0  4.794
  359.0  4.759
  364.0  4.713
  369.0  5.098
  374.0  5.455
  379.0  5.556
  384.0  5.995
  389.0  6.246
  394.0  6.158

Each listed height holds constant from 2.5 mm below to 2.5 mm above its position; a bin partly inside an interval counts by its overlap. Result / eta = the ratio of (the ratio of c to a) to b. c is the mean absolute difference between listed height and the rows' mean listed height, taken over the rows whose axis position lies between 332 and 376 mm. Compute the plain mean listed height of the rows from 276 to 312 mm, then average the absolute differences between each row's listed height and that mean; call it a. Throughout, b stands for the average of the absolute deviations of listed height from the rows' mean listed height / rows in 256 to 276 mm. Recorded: 1.6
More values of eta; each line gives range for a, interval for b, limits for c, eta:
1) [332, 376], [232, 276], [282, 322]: 1.7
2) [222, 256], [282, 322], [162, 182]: 4.3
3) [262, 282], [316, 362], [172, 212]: 0.9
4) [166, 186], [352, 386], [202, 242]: 2.3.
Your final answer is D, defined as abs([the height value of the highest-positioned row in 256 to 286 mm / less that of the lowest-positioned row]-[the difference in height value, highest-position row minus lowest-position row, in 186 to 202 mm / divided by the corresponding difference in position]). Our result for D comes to 1.49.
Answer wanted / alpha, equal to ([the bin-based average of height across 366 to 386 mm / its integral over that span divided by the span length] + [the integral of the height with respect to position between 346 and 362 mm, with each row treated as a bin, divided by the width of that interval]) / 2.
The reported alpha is 5.17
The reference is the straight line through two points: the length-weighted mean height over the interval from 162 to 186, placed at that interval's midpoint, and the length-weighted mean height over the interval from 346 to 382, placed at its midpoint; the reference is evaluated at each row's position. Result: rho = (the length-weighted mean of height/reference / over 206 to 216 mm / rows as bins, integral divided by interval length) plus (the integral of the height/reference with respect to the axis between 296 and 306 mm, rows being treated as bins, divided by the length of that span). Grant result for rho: 2.07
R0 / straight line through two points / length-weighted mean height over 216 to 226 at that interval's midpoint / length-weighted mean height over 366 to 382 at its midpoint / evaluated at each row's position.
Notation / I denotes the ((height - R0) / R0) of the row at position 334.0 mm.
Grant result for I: -0.01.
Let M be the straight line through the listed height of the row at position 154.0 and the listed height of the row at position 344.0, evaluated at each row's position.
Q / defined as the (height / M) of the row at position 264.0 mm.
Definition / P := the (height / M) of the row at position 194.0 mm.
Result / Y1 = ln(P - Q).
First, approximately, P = 1.09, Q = 0.69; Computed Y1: -0.9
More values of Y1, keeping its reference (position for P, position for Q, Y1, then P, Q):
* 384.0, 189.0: -3.3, 1.14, 1.10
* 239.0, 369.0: -2.7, 1.04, 0.97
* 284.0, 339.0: -1.9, 1.12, 0.97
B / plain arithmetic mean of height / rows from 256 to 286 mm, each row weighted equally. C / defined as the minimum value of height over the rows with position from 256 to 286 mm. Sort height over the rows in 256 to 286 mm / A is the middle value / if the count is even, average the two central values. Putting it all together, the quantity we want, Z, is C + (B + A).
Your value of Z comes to 13.1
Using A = 4.94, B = 4.79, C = 3.418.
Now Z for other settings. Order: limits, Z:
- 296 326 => 14.9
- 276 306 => 15.9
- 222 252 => 15.4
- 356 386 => 15.3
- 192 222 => 15.4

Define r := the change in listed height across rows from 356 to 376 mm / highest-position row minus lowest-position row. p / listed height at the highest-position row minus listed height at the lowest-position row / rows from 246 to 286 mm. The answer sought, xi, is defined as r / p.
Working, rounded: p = 0.38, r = 0.7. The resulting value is 1.8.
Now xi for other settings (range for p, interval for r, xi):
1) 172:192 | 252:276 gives 2.2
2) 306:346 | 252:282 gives 3.6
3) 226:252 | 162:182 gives 1.0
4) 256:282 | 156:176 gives 0.1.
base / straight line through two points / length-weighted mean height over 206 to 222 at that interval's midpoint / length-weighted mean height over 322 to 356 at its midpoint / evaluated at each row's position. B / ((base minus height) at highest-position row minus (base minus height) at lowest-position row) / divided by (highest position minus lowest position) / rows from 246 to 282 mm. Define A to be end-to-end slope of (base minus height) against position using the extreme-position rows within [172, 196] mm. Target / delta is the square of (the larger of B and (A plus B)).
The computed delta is 0.0003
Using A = -0.011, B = -0.02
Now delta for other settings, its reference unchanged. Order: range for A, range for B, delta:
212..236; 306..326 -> 0.0000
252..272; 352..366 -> 0.0020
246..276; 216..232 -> 0.0001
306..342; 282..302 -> 0.0008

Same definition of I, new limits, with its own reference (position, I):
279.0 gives 0.10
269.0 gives -0.15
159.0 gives -0.02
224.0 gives 0.01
